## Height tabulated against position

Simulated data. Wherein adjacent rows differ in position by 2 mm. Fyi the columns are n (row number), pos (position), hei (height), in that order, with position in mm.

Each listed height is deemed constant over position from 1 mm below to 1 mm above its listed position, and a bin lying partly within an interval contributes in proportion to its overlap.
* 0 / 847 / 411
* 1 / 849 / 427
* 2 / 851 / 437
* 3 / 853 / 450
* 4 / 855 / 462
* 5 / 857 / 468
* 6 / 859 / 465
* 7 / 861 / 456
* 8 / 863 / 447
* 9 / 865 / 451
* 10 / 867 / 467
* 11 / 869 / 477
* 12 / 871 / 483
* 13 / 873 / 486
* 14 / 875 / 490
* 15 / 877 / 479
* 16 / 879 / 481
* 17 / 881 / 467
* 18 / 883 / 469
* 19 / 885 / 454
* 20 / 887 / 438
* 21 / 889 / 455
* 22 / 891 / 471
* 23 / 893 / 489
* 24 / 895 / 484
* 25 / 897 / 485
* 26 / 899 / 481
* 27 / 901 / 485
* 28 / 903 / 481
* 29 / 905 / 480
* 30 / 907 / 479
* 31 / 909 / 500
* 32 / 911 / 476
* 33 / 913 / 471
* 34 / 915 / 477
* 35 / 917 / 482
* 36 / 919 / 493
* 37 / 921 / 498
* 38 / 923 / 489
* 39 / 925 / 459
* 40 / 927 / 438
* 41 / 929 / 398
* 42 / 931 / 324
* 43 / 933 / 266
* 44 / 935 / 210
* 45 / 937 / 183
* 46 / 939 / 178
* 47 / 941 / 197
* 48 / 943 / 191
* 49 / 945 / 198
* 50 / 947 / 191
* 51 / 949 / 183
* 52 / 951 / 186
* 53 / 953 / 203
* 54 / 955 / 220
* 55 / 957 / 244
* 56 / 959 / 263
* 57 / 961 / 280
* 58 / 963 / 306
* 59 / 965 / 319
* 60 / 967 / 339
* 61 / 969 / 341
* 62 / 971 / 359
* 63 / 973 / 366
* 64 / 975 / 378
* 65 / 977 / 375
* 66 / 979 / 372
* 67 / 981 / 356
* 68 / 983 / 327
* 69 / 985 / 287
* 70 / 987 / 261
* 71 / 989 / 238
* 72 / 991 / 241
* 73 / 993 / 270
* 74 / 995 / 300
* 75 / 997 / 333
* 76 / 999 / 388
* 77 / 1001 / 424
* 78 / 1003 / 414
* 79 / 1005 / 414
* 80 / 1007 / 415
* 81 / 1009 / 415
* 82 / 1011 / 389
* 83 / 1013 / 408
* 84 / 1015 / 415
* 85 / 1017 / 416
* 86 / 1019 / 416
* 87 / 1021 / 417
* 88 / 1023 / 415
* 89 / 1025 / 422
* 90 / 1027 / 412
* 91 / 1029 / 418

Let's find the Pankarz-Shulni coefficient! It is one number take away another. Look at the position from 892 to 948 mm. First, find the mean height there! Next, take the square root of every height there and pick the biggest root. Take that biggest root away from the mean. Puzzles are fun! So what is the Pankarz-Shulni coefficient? 370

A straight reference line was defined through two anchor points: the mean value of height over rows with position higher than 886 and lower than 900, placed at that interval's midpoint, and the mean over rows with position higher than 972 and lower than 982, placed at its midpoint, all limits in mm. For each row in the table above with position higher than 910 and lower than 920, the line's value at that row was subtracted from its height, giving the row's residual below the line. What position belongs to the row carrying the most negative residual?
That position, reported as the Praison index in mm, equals 913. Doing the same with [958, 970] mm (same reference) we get 959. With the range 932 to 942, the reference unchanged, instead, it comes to 939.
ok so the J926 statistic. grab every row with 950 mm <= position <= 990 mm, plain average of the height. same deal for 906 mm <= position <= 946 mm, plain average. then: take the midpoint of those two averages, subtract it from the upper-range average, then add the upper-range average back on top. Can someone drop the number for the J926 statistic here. 266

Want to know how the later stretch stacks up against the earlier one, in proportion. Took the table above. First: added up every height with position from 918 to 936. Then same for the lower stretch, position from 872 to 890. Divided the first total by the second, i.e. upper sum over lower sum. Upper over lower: 0.85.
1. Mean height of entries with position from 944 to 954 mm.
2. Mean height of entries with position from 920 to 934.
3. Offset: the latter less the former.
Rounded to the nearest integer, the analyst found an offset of 218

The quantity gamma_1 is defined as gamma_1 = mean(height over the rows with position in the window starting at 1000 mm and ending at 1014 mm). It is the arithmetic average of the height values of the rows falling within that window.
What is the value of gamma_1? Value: 411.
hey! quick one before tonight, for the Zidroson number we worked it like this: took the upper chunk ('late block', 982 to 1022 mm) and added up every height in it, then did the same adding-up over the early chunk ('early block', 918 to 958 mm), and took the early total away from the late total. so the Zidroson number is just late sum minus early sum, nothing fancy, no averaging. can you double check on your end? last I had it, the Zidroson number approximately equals 1439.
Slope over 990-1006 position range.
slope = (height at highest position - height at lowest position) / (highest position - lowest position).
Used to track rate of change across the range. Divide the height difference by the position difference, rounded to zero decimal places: 12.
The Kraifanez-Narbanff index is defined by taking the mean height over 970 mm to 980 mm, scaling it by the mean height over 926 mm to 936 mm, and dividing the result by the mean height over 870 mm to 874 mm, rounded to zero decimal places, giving 250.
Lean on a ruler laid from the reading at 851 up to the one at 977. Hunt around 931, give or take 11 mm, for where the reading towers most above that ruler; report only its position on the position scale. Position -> 921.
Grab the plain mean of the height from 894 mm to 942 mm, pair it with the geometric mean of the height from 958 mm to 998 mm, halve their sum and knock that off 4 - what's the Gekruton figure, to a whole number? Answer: -359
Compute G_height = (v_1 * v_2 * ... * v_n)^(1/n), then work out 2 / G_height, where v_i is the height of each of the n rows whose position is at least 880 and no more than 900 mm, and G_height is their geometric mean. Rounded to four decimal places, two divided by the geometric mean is 0.0043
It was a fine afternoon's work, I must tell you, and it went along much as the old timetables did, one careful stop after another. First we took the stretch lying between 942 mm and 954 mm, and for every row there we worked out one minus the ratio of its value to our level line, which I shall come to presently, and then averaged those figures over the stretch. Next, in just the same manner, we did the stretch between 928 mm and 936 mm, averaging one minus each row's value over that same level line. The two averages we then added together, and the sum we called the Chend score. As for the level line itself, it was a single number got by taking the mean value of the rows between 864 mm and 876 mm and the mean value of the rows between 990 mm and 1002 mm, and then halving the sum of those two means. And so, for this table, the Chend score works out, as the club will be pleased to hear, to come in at 0.77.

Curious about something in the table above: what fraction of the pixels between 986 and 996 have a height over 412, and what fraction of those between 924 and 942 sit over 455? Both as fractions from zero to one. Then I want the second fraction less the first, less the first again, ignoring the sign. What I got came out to 0.1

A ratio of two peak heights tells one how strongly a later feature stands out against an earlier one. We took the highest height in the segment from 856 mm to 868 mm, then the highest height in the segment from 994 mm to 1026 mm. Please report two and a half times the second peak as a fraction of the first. 2.3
